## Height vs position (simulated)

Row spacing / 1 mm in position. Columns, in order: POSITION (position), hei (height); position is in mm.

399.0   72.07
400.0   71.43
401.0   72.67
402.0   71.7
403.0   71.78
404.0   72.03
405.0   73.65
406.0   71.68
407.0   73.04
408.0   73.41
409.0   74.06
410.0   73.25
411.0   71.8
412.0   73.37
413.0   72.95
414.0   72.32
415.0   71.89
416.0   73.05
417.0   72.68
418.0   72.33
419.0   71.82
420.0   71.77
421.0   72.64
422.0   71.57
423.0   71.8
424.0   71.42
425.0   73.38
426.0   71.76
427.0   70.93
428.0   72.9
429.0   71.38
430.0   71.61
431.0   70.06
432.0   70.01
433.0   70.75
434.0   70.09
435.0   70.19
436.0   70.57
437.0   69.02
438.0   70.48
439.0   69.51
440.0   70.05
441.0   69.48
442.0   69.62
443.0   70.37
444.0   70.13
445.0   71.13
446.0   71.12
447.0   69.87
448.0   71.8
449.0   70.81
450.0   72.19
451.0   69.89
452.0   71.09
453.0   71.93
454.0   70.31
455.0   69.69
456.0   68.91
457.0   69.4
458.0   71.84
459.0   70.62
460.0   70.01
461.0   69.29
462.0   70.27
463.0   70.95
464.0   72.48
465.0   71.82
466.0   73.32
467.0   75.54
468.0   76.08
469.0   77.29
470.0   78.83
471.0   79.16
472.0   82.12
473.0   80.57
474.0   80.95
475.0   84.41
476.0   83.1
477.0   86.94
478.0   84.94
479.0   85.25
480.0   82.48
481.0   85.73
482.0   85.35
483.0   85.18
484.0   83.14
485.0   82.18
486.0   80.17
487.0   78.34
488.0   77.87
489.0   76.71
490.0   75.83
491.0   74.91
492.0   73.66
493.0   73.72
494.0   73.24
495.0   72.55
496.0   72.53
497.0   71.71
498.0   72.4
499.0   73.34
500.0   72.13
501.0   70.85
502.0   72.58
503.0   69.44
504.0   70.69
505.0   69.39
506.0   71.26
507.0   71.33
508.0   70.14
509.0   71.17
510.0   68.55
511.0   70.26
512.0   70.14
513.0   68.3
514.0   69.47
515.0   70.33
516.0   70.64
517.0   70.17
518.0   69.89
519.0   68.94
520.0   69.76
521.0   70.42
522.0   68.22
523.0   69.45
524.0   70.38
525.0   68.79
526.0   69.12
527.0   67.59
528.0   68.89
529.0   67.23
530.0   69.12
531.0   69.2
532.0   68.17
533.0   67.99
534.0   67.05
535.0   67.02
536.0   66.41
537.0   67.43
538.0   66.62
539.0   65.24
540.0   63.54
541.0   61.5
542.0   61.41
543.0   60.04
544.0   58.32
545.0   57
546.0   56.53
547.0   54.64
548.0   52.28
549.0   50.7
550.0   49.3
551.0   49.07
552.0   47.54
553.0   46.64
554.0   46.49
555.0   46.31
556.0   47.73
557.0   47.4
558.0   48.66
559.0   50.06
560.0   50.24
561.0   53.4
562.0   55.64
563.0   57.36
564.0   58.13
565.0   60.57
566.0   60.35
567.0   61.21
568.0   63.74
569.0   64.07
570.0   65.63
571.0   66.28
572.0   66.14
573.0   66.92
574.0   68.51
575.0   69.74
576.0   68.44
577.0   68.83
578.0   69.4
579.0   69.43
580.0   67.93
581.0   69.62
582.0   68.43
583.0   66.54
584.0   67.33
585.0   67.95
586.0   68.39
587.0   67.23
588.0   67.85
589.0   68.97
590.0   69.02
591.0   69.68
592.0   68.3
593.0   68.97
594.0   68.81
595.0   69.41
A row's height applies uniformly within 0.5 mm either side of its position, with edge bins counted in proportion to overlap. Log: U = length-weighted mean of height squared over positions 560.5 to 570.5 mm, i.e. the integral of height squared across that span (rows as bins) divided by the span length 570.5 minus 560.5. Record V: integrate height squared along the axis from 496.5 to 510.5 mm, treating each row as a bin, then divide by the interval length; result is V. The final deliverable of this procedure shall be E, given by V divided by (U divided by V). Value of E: 7062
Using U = 3615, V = 5053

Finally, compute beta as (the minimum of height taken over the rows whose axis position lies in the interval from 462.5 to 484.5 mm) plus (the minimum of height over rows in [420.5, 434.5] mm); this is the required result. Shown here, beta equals 141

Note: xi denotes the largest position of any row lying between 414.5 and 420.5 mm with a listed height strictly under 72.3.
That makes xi 420.0 mm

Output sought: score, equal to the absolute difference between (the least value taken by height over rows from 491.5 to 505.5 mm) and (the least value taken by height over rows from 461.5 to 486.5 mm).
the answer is 1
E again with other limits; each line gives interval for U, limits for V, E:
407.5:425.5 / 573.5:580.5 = 4284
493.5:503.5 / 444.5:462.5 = 4773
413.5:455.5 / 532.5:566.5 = 2072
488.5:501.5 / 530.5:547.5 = 3036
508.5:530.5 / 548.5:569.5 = 1690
